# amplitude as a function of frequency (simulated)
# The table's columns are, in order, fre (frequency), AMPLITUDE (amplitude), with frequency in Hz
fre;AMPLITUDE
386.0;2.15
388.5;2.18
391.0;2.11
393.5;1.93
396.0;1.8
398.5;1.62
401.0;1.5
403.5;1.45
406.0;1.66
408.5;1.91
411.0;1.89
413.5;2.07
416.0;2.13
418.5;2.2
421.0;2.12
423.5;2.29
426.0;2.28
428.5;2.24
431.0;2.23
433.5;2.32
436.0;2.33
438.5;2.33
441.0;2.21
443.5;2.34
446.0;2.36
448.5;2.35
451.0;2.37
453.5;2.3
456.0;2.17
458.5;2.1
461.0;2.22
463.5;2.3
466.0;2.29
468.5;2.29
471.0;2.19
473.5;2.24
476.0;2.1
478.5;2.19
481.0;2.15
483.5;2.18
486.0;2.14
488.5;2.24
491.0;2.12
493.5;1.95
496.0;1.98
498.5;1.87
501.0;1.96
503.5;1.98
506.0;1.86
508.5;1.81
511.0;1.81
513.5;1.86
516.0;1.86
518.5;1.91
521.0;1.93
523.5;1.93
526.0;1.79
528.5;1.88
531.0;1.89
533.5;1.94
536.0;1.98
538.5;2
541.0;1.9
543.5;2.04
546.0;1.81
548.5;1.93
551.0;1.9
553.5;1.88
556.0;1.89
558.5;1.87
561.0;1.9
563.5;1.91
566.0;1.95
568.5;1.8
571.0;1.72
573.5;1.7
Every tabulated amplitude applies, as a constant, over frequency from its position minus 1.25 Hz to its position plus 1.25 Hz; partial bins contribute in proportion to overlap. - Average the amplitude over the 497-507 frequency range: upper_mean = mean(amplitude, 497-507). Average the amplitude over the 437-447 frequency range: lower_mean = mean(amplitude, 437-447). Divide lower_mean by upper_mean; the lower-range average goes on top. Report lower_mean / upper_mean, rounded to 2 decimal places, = 1.20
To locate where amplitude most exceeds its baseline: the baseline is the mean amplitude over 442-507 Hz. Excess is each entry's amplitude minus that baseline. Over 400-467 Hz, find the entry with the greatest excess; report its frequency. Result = 451.0 Hz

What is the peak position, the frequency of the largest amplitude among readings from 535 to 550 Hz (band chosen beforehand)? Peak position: 543.5 Hz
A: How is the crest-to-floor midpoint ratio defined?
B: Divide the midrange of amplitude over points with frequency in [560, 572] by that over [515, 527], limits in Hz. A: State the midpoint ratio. 0.99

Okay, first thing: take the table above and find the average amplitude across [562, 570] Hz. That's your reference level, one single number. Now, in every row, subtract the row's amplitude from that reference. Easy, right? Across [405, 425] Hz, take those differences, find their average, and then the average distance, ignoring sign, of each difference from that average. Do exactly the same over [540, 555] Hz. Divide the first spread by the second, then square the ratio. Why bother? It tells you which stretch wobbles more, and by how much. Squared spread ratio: 10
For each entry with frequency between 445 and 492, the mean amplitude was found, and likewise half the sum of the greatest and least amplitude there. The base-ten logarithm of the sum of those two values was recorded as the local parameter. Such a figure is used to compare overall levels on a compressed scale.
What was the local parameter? 0.649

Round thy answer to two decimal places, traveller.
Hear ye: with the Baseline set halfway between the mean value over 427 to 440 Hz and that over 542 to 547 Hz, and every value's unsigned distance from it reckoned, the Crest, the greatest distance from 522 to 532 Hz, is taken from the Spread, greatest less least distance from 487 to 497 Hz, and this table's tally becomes -0.17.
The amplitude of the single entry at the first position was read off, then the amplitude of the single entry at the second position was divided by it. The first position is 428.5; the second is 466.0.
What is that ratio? 1.02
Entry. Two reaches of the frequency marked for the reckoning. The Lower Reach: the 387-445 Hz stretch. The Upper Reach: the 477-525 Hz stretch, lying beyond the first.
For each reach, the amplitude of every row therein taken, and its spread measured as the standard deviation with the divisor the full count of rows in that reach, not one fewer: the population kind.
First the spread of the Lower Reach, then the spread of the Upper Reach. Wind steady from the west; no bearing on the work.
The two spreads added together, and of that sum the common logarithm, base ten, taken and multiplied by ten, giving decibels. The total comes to -3.9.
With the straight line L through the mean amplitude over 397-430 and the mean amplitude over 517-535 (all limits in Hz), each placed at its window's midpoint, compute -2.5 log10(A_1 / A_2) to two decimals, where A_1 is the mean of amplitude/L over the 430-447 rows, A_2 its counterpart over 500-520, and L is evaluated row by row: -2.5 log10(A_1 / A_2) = -0.20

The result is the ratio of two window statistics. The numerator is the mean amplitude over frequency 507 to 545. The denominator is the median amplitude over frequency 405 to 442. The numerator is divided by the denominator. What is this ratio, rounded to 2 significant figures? 0.86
